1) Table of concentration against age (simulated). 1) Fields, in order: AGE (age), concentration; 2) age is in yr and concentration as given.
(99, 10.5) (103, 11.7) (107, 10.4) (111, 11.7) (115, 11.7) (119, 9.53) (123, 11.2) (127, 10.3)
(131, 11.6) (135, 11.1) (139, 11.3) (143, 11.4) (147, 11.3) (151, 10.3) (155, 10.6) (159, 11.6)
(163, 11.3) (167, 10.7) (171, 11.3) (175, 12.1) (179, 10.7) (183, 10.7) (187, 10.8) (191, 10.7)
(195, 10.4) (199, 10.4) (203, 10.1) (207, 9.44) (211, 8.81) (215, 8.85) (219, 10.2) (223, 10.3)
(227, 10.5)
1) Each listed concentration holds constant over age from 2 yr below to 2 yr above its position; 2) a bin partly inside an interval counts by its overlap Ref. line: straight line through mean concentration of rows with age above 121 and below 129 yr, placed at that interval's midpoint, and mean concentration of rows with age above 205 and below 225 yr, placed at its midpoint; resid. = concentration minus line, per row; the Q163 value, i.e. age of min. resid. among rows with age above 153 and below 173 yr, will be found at 155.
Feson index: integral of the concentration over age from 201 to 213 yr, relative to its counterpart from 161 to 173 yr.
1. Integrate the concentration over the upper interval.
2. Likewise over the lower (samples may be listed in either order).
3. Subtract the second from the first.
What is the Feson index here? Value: -20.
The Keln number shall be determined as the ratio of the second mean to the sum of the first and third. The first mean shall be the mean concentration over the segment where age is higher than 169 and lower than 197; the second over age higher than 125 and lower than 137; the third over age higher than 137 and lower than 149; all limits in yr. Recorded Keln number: 0.49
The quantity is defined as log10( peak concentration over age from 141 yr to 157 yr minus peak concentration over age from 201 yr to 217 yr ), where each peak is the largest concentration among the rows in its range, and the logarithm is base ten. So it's 0.11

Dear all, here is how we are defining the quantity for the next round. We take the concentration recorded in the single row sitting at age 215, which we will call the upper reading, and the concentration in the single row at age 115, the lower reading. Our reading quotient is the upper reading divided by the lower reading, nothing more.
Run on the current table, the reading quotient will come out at 0.76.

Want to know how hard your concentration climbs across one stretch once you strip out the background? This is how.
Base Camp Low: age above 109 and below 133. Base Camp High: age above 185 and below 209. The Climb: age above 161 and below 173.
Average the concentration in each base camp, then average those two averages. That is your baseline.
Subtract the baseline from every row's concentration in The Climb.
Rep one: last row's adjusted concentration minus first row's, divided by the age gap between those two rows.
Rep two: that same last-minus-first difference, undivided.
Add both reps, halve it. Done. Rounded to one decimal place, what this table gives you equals 0.0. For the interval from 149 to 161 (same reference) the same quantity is 0.7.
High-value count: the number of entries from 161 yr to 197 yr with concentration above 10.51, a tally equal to 8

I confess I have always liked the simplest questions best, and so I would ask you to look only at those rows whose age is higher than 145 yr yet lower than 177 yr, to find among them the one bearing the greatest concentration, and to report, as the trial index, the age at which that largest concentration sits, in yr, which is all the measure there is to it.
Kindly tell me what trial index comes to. 175 yr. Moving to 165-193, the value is 175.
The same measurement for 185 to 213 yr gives 187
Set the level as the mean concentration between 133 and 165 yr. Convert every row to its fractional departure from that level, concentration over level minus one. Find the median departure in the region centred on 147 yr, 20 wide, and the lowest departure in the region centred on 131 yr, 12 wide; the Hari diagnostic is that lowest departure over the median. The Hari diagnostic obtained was -4.3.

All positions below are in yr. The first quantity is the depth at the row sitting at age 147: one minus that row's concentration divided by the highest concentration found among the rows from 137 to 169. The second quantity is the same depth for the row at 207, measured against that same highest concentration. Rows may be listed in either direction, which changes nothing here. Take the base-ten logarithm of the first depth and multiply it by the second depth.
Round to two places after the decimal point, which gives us -0.30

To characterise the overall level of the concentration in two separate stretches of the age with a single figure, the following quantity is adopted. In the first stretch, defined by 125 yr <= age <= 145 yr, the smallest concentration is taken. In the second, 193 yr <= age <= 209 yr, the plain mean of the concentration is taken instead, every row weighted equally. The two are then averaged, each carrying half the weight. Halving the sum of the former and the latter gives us 10.2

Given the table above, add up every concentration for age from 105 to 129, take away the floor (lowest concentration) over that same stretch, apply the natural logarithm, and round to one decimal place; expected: 4.0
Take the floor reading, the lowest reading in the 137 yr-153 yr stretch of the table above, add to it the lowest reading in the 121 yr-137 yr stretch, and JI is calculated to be 20.6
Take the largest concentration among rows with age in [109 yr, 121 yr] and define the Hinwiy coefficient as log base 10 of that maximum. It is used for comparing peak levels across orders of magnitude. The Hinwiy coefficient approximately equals 1.07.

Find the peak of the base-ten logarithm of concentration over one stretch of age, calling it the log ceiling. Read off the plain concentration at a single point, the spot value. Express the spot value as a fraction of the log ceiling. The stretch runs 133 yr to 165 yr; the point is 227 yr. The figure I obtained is 9.9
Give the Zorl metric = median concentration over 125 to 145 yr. 11.30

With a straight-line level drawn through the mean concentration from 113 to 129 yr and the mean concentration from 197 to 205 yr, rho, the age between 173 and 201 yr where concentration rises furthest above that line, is 175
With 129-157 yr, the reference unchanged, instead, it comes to 131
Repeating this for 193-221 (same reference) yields 199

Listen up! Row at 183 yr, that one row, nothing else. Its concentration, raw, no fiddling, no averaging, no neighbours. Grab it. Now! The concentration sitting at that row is 10.7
